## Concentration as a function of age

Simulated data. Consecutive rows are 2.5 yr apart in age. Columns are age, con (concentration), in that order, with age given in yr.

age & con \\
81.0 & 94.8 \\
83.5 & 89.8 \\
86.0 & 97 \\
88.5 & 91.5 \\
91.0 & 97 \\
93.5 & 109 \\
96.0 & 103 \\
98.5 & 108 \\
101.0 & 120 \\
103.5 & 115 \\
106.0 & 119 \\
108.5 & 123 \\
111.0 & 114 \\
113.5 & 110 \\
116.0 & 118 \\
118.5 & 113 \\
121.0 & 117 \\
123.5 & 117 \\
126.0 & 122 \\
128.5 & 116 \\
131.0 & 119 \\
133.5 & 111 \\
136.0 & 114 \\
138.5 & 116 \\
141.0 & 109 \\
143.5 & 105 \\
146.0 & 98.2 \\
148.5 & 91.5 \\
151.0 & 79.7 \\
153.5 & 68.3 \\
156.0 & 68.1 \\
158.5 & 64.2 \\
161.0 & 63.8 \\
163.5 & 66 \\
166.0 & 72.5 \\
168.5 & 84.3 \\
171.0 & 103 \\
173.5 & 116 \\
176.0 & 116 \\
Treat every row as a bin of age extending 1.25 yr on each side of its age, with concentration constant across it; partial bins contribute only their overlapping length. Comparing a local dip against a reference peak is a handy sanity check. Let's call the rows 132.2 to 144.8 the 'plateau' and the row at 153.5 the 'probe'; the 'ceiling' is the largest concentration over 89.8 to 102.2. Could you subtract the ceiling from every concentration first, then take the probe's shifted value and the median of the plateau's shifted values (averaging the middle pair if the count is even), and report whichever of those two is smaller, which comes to -52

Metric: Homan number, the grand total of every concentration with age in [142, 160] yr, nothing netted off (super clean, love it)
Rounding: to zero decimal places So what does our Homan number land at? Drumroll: 575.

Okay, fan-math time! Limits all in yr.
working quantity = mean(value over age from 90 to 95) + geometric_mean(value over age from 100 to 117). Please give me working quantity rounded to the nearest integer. 220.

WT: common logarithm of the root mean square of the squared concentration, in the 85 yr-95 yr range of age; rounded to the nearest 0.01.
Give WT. 3.99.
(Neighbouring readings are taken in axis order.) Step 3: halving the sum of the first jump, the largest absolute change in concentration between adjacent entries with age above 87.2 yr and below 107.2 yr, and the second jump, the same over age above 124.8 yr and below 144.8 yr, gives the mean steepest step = 10.0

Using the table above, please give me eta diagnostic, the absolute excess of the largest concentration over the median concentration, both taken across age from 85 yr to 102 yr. 17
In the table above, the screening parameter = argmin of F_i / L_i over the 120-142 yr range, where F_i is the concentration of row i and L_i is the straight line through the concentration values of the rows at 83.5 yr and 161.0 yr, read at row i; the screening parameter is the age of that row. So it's 121.0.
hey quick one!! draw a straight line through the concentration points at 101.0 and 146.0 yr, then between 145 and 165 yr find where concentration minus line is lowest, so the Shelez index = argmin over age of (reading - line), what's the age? 158.5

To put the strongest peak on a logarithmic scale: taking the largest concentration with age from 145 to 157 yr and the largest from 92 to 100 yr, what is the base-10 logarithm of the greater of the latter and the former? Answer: 2.04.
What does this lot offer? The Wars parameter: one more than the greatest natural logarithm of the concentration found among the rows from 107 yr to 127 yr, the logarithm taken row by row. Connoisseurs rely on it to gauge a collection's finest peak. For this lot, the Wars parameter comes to 5.812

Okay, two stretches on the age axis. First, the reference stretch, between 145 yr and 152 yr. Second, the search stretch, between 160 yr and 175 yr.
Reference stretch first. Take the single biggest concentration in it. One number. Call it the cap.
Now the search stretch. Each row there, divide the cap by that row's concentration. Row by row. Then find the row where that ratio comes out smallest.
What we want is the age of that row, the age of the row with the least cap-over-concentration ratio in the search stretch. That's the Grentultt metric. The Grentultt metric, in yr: 173.5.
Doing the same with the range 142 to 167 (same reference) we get 143.5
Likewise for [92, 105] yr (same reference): 101.0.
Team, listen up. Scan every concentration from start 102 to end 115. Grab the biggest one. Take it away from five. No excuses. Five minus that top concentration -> -118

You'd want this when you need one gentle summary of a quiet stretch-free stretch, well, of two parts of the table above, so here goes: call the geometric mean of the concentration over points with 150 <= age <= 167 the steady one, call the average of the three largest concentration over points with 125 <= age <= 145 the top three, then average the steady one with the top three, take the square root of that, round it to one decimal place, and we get 9.7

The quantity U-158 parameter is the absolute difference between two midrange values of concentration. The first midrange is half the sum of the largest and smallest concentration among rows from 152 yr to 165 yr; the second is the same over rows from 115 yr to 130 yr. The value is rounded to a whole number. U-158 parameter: 51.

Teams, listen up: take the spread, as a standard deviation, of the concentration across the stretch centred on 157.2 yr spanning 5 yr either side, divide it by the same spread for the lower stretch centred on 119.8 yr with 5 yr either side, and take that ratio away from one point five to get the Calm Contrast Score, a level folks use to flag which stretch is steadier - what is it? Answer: 0.40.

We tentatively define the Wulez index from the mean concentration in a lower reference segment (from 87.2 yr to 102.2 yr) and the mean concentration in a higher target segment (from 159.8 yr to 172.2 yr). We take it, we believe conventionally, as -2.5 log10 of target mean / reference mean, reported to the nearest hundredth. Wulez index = 0.32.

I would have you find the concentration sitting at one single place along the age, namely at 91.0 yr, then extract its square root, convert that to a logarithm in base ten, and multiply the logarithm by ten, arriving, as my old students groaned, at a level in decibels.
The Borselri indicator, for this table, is 9.9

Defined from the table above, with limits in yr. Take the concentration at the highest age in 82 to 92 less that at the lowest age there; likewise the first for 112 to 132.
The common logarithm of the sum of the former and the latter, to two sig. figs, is 1.2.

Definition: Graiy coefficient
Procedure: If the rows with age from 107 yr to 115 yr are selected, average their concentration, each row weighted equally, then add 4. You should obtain 120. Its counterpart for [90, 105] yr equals 113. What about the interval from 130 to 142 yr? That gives 118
